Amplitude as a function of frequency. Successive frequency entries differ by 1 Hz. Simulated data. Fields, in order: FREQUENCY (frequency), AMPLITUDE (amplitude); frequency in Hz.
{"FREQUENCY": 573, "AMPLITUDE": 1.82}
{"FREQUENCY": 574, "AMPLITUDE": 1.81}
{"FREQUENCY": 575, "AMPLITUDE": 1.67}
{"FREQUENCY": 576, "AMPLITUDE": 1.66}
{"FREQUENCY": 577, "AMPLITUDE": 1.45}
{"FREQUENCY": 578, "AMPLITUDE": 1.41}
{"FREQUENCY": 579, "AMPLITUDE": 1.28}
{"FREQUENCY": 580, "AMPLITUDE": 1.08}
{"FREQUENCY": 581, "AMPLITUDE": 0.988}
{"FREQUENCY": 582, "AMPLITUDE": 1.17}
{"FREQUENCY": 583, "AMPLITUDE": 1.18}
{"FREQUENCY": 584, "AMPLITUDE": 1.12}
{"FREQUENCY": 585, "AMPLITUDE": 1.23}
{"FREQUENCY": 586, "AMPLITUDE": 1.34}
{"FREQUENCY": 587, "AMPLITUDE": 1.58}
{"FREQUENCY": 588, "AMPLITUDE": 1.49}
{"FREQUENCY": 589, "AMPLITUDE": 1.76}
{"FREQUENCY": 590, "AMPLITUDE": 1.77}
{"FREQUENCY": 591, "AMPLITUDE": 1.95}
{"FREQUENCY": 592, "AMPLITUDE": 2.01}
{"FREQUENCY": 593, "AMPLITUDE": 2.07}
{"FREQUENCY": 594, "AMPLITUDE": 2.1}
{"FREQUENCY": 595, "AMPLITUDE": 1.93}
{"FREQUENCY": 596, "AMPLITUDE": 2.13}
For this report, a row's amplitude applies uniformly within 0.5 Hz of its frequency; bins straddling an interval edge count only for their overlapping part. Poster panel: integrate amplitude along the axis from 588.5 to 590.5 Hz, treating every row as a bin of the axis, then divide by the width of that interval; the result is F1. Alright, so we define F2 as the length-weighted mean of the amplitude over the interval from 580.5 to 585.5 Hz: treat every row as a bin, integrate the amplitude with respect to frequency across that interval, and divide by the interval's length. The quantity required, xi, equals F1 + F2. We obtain 2.9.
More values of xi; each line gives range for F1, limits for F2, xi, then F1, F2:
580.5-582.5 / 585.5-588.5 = 2.5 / 1.1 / 1.5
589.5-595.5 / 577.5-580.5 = 3.2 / 2.0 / 1.3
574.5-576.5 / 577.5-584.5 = 2.8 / 1.7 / 1.2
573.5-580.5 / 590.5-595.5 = 3.5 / 1.5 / 2.0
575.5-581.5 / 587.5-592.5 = 3.1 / 1.3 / 1.8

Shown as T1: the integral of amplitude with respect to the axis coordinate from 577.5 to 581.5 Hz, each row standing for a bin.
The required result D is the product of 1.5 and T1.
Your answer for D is 7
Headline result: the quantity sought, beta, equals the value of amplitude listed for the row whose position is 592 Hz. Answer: 2.01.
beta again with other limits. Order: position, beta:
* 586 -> 1.34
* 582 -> 1.17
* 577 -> 1.45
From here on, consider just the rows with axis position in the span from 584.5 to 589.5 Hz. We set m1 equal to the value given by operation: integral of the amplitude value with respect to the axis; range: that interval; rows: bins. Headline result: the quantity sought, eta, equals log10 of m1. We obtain 0.87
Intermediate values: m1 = 7.4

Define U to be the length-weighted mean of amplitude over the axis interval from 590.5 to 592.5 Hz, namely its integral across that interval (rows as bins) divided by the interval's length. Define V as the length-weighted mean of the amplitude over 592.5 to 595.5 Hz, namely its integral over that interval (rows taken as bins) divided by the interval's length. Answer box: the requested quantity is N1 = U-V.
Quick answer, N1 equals -0.05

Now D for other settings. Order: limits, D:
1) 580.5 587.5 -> 13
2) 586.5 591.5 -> 13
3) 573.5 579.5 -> 14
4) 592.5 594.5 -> 6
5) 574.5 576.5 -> 5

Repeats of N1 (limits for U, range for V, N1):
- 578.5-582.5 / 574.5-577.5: -0.46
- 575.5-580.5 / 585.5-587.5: -0.08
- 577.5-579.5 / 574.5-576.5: -0.32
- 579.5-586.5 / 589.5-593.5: -0.79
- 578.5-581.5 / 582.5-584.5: -0.03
